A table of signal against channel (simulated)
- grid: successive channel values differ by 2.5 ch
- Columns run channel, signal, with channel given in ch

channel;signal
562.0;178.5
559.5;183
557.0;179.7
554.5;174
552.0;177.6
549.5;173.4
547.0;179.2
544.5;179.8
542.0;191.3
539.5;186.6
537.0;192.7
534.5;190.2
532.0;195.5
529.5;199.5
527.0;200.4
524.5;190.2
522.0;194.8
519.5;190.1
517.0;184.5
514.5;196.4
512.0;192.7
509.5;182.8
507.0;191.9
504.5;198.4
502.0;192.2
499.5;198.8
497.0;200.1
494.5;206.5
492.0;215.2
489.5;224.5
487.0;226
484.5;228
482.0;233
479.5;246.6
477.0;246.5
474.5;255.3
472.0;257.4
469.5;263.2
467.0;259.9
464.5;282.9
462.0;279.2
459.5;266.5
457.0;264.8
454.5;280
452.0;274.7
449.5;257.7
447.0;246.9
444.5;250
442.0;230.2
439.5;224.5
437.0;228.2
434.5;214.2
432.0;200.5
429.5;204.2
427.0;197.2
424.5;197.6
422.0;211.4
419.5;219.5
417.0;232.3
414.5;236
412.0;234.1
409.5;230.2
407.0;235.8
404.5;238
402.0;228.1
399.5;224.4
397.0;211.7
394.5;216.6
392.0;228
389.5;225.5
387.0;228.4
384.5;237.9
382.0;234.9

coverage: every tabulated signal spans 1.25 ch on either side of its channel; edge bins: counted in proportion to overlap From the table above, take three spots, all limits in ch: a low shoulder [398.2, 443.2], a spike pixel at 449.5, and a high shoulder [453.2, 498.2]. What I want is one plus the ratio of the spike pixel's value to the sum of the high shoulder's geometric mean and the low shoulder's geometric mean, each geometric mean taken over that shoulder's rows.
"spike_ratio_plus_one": 1.55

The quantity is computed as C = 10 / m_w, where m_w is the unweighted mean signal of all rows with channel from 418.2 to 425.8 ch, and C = 0.048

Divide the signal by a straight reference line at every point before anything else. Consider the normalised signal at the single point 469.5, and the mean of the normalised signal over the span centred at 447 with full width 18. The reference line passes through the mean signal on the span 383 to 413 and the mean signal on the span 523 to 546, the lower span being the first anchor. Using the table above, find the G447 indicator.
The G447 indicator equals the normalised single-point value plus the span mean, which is 2.43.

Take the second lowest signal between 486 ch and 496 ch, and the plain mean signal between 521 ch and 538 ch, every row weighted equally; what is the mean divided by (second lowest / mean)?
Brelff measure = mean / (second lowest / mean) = 176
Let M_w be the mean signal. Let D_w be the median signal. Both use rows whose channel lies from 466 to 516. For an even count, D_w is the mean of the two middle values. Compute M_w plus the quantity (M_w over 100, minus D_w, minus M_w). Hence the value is -218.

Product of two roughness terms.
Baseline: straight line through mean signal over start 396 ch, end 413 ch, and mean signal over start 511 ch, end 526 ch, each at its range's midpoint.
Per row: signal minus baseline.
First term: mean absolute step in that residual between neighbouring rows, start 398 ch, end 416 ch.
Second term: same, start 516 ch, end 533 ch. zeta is 24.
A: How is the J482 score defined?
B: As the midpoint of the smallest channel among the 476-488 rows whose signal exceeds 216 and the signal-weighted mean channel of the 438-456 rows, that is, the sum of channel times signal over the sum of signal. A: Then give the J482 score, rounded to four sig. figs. 462.2 ch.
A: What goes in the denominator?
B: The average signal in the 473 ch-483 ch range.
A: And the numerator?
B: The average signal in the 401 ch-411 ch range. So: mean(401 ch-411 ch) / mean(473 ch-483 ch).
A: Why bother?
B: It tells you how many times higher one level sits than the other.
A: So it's 0.95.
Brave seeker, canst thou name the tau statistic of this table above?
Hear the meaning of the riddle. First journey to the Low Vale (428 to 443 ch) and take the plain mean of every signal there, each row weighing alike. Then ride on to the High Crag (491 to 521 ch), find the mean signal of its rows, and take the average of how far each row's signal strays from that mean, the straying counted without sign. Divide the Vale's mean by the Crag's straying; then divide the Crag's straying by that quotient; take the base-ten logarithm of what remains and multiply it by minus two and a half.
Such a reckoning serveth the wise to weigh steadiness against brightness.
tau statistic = 1.7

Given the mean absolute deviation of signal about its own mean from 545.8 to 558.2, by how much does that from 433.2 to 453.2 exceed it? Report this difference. 14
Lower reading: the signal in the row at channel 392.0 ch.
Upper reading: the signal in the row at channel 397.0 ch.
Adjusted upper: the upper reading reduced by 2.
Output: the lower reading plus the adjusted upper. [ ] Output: 438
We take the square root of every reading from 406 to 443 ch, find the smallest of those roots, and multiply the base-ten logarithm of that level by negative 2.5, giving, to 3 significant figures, -2.87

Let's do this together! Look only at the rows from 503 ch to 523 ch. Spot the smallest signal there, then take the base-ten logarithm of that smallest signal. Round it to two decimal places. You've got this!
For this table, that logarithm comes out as 2.26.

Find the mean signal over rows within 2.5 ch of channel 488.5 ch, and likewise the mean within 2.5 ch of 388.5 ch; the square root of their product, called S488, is 226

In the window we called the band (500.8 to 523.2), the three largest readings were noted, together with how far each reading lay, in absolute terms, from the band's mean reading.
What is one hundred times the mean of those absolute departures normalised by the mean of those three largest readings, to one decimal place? 1.9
